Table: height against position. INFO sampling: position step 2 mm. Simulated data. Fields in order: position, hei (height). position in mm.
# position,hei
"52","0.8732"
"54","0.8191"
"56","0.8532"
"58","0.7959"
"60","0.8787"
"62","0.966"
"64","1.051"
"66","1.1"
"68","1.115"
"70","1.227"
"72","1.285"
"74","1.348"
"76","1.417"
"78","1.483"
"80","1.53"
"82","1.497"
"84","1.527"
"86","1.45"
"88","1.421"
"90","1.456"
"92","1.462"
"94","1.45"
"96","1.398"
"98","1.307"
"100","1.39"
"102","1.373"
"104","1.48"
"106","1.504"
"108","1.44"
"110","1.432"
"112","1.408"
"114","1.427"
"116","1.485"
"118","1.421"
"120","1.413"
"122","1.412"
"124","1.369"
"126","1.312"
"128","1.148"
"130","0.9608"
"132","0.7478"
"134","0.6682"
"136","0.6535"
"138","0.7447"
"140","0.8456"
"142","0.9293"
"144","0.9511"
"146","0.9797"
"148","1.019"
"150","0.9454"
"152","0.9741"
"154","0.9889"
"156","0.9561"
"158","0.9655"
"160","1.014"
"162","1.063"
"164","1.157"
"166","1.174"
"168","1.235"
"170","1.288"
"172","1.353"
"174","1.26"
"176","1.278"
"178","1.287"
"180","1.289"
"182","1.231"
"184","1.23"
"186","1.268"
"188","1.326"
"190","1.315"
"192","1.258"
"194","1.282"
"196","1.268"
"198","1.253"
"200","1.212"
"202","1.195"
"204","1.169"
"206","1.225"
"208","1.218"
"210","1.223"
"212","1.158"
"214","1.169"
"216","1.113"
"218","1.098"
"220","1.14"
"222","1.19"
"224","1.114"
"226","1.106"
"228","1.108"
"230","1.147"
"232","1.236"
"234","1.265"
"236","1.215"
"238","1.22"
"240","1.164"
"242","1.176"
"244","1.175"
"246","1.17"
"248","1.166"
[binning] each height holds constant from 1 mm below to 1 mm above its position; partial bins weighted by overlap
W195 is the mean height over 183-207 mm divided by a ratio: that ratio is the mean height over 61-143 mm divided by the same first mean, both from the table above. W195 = 1.2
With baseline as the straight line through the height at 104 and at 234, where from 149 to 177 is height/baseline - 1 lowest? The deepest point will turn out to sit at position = 150 mm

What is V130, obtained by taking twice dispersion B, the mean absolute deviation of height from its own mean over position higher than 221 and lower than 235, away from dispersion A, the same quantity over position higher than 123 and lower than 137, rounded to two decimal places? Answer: 0.14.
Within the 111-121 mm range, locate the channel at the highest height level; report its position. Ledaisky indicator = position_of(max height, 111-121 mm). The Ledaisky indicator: 116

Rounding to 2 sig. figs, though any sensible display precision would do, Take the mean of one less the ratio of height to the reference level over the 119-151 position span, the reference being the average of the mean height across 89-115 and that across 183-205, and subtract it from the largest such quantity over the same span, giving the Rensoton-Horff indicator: 0.26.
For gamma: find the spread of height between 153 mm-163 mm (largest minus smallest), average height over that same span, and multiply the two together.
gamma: 0.11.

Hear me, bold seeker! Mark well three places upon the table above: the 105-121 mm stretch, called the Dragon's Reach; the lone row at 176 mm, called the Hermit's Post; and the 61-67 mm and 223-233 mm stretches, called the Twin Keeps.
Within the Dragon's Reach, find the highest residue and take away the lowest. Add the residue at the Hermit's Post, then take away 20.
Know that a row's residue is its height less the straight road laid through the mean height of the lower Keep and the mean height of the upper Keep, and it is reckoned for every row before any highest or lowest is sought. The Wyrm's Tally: -19.7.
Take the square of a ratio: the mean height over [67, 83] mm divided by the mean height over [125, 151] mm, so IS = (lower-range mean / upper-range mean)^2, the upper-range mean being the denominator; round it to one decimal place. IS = 2.2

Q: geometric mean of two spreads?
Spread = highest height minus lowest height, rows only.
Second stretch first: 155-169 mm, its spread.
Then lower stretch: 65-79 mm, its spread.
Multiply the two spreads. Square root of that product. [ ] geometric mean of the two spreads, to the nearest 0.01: 0.33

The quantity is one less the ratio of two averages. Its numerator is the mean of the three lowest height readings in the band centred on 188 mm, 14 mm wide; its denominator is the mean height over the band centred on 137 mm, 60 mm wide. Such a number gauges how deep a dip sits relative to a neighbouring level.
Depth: -0.13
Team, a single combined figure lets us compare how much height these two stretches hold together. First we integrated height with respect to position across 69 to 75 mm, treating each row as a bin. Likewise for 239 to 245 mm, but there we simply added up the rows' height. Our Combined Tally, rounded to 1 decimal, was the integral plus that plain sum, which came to 11.2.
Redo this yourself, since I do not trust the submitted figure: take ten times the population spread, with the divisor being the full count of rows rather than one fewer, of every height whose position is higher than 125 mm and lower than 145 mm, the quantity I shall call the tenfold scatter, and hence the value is 2.0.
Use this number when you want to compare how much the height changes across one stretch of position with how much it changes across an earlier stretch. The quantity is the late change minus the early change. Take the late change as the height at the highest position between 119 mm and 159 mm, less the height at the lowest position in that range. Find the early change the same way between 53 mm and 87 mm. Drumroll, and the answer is -1.1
